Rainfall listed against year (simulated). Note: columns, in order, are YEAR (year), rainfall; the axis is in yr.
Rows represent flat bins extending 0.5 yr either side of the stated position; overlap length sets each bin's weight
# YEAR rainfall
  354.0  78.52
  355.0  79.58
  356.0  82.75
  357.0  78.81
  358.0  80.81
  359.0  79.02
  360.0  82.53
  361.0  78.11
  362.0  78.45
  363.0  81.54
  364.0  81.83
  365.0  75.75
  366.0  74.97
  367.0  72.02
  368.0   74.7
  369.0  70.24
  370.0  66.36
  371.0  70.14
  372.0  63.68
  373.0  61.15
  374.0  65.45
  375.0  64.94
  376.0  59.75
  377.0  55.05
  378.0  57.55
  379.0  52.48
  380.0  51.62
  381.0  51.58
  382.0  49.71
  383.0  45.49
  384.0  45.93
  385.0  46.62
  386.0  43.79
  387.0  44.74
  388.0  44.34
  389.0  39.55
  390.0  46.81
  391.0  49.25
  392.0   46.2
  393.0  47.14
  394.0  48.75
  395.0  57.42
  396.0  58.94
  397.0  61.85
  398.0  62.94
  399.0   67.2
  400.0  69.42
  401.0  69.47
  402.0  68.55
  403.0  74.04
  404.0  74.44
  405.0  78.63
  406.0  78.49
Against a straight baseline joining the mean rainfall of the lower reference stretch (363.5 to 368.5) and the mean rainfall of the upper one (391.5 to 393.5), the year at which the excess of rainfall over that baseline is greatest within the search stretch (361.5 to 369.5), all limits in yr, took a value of 364.0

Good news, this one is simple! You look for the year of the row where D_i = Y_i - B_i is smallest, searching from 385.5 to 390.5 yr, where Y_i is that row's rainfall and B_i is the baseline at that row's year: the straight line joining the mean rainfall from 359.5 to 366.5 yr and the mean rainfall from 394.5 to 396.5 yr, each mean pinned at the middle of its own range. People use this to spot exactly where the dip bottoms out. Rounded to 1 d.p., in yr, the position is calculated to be 389.0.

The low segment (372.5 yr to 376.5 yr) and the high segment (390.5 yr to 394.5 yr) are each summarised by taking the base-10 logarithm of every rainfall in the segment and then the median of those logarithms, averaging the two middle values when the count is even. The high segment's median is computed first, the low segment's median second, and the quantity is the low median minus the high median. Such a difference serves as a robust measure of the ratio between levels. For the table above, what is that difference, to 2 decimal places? 0.12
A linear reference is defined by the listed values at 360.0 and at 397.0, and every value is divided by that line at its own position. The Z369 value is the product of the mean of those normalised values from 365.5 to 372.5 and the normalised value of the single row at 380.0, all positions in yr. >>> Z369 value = 0.66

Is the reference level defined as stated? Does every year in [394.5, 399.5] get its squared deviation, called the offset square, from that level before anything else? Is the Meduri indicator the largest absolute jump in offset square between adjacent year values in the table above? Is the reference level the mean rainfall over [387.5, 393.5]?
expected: 166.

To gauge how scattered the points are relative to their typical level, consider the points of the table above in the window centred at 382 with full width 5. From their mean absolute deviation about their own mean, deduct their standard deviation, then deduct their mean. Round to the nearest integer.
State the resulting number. -49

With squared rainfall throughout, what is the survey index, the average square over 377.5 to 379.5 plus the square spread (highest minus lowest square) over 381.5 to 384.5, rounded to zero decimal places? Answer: 3435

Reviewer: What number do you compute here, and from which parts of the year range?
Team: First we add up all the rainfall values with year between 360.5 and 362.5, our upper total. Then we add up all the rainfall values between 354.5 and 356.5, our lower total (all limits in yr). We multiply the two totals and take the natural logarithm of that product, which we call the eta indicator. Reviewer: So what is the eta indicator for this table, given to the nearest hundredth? 10.14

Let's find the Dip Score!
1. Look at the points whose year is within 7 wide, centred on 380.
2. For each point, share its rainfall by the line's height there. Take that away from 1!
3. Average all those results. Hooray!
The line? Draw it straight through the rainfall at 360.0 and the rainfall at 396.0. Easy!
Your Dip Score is 0.25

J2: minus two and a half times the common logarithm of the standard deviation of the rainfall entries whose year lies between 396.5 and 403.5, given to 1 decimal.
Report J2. -1.5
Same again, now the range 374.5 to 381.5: -1.7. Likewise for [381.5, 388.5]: -0.7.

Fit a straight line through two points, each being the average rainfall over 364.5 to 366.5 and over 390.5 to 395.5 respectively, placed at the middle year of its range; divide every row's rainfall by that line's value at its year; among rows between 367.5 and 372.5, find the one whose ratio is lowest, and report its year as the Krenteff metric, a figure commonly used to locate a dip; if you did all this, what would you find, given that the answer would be 372.0 yr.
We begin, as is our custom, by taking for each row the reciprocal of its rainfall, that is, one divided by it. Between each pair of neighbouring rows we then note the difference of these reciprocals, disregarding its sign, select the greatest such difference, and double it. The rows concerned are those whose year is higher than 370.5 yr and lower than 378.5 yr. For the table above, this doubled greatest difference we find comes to 0.0029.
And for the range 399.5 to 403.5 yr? 0.0022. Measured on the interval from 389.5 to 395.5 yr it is 0.0062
